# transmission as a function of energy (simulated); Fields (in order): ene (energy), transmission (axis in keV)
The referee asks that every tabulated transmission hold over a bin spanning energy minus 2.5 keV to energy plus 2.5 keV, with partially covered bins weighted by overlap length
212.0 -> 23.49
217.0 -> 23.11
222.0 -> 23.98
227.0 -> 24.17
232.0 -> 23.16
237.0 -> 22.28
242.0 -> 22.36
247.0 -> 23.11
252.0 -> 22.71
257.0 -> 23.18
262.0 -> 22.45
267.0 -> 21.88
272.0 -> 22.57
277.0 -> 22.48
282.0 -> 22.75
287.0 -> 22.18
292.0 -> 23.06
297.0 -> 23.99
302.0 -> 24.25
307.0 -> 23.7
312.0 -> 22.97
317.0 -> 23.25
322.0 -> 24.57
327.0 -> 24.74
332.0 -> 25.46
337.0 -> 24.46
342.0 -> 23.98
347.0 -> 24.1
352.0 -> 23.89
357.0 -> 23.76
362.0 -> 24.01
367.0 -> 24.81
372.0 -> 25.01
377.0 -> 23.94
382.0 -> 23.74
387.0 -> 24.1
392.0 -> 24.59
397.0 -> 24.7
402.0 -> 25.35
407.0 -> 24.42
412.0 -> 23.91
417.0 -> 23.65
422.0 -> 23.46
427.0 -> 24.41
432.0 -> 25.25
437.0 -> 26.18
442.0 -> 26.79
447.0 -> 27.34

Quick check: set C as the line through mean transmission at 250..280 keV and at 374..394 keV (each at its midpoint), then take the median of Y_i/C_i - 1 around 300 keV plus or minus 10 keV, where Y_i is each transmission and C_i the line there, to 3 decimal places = 0.035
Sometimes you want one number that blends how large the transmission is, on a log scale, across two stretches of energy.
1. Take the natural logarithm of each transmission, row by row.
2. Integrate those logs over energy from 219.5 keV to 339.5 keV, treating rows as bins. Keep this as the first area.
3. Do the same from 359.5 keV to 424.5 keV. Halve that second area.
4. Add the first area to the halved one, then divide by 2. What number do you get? 241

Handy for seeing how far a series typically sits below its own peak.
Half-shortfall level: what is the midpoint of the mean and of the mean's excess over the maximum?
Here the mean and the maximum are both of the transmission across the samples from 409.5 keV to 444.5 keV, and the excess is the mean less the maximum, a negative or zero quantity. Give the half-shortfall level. 11.4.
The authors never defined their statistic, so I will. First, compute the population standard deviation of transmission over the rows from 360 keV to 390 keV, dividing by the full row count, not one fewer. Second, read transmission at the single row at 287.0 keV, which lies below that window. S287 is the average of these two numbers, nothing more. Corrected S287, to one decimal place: 11.3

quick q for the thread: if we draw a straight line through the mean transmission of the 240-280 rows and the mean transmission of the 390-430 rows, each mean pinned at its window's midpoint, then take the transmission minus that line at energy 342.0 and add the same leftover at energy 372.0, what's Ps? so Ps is 1.6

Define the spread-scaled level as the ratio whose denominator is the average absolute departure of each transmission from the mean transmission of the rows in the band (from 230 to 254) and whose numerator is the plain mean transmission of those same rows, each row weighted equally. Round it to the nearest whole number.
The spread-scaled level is 69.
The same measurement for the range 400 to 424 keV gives 42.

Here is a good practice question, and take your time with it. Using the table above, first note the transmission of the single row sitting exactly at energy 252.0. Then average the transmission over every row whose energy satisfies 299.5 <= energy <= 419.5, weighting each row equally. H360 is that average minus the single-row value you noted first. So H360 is 1.5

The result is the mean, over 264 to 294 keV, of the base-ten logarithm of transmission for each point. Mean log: 1.35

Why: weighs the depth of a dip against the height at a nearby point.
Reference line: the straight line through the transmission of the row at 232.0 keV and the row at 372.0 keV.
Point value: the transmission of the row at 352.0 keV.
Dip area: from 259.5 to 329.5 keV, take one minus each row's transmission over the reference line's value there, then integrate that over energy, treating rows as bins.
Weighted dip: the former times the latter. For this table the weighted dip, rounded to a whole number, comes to 55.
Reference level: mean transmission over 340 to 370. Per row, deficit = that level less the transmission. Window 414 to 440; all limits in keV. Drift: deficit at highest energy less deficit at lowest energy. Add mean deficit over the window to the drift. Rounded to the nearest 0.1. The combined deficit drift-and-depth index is -3.0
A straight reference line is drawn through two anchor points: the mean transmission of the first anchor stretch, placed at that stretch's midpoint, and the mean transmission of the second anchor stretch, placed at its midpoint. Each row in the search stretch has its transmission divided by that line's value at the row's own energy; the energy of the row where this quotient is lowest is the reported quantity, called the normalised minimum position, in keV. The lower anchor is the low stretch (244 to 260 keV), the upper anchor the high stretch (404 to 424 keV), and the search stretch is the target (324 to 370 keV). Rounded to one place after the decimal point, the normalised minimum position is 357.0 keV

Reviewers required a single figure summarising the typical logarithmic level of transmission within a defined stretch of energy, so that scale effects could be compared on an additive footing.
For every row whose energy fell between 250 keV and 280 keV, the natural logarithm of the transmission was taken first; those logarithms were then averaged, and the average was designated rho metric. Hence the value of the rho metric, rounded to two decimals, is 3.12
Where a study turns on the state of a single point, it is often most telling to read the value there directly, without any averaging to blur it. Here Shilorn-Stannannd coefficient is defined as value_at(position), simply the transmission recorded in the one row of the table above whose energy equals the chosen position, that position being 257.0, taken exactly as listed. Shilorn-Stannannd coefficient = 23.18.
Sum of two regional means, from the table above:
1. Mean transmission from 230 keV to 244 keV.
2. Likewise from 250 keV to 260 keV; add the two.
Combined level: 45.5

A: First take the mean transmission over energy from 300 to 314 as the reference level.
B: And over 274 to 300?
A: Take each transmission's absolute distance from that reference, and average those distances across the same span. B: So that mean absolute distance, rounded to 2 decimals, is 0.89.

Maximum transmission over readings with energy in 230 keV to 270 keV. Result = 23.18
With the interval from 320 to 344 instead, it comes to 25.46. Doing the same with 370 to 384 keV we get 25.01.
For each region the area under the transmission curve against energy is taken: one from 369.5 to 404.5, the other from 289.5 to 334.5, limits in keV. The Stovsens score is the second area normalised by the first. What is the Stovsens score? 1.26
